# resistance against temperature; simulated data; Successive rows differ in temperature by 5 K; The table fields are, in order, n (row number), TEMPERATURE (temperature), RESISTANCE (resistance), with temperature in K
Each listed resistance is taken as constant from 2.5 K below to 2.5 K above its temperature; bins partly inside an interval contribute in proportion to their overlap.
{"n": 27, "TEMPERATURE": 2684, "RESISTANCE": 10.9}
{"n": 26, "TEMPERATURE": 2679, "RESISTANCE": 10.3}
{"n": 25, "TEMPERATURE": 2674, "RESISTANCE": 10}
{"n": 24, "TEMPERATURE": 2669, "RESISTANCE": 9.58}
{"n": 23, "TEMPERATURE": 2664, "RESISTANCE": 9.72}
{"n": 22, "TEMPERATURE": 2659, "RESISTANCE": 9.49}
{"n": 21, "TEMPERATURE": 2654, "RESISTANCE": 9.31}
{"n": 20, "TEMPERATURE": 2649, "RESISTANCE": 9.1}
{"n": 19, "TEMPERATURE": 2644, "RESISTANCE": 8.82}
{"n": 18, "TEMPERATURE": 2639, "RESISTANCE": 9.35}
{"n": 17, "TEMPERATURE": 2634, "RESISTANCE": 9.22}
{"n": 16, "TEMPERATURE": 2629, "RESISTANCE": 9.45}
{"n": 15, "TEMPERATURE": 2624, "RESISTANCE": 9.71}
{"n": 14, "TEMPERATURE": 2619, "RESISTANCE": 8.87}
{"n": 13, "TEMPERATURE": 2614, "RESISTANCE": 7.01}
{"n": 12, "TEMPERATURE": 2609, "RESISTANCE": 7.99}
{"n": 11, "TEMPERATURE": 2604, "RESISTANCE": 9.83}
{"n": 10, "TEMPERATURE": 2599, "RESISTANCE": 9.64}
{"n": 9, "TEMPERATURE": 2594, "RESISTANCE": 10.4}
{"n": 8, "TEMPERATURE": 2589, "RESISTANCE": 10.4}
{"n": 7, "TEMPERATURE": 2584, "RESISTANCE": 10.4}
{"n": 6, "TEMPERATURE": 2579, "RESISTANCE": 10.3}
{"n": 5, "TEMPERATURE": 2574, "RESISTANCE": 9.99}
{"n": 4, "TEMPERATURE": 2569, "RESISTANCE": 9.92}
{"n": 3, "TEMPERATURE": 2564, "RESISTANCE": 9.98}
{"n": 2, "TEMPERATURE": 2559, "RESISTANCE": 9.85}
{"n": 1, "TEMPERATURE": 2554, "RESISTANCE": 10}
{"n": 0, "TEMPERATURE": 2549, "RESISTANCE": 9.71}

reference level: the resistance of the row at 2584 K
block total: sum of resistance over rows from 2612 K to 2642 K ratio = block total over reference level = 5.2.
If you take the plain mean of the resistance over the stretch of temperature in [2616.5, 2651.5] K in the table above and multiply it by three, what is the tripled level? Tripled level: 27.7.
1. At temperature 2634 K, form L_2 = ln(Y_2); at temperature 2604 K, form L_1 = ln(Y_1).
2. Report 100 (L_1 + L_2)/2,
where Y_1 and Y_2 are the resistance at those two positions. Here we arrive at 225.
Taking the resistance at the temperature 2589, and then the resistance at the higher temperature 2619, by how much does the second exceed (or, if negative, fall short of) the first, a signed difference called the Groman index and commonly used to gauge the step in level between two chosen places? -1.5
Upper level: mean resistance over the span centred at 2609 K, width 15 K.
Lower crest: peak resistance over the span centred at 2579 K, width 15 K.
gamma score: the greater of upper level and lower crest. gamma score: 10.4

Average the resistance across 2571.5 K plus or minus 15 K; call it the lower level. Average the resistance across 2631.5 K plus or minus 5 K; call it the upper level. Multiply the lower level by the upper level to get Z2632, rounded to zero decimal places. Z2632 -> 94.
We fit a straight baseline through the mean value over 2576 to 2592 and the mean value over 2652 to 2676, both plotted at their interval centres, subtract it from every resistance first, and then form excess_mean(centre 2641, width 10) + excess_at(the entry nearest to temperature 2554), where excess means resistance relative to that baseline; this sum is -1.4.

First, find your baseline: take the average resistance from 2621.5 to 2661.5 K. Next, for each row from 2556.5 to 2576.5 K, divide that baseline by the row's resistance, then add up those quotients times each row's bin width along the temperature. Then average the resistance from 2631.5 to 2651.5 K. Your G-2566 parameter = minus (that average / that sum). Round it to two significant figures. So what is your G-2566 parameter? -0.49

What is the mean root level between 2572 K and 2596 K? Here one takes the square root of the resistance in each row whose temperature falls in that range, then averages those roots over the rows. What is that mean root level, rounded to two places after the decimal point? 3.21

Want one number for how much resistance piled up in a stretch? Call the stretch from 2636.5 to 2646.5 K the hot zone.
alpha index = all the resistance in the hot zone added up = 18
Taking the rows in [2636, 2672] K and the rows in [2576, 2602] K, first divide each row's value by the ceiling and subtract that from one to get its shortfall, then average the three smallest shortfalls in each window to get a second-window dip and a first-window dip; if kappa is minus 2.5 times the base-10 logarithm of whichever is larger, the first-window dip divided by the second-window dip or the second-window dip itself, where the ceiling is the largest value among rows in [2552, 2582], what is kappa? 2.9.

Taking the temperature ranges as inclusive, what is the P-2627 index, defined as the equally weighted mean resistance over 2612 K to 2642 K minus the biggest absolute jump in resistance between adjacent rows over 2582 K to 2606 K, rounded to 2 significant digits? 8.2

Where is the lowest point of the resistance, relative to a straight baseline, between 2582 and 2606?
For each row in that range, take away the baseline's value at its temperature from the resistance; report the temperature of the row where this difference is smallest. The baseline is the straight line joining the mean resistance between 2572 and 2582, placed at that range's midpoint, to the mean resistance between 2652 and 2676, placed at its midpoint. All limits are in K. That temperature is 2599 K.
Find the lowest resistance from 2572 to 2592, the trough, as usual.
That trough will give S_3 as 9.99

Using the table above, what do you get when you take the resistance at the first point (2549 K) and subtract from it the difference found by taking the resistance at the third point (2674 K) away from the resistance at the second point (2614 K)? 12.7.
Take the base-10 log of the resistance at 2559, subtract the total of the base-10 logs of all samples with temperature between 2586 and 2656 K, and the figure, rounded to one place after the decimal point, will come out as -12.5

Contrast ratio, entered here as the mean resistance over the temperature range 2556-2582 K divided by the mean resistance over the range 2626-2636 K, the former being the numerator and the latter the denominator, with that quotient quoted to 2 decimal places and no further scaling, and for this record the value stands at 1.07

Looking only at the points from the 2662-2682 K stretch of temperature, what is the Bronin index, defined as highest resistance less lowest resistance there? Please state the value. 0.72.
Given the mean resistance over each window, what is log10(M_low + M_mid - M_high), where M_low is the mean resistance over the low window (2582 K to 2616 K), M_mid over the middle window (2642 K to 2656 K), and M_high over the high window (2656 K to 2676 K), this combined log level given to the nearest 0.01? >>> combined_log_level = 0.94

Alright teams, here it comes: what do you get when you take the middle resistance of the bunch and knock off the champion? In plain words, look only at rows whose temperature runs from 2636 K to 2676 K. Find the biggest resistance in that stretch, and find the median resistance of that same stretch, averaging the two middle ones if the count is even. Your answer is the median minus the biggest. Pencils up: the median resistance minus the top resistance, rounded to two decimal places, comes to -0.58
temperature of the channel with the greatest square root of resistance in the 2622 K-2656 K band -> 2624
